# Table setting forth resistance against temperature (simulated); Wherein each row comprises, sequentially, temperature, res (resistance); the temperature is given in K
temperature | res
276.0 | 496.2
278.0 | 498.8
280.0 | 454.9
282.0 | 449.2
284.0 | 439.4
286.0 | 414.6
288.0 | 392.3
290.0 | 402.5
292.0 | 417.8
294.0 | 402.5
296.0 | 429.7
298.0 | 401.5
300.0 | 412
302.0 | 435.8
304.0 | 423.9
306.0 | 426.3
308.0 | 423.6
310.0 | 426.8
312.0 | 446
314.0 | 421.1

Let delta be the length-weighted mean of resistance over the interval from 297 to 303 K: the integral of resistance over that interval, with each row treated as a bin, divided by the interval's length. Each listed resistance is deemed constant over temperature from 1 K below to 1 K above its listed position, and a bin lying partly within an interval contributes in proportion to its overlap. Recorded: 416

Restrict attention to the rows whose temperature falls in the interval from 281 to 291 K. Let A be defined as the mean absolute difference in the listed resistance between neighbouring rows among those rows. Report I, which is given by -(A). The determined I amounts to -16.8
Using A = 16.8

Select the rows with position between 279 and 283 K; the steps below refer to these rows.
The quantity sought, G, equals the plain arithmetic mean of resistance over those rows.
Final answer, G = 452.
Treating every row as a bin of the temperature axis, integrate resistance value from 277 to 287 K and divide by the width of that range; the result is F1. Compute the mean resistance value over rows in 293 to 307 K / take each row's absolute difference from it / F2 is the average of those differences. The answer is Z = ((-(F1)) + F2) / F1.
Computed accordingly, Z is -0.974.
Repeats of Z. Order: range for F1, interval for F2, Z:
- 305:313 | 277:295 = -0.937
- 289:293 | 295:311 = -0.981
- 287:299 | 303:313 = -0.984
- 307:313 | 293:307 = -0.973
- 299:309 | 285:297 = -0.975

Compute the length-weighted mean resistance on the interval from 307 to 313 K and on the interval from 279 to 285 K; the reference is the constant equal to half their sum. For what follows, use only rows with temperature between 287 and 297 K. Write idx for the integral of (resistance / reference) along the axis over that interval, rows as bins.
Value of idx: 9.29 K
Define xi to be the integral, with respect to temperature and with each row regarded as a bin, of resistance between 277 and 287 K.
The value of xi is 4514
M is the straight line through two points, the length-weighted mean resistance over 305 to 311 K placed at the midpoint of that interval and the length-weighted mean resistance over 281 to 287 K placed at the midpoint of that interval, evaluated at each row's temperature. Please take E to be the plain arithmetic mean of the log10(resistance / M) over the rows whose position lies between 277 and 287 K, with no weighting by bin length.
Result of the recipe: 0.015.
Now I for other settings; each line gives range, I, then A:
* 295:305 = -18.6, 18.6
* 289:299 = -21.5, 21.5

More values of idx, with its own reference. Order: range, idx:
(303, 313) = 9.76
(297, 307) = 9.54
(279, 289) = 9.77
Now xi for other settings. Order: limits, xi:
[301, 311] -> 4273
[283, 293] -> 4133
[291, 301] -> 4127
